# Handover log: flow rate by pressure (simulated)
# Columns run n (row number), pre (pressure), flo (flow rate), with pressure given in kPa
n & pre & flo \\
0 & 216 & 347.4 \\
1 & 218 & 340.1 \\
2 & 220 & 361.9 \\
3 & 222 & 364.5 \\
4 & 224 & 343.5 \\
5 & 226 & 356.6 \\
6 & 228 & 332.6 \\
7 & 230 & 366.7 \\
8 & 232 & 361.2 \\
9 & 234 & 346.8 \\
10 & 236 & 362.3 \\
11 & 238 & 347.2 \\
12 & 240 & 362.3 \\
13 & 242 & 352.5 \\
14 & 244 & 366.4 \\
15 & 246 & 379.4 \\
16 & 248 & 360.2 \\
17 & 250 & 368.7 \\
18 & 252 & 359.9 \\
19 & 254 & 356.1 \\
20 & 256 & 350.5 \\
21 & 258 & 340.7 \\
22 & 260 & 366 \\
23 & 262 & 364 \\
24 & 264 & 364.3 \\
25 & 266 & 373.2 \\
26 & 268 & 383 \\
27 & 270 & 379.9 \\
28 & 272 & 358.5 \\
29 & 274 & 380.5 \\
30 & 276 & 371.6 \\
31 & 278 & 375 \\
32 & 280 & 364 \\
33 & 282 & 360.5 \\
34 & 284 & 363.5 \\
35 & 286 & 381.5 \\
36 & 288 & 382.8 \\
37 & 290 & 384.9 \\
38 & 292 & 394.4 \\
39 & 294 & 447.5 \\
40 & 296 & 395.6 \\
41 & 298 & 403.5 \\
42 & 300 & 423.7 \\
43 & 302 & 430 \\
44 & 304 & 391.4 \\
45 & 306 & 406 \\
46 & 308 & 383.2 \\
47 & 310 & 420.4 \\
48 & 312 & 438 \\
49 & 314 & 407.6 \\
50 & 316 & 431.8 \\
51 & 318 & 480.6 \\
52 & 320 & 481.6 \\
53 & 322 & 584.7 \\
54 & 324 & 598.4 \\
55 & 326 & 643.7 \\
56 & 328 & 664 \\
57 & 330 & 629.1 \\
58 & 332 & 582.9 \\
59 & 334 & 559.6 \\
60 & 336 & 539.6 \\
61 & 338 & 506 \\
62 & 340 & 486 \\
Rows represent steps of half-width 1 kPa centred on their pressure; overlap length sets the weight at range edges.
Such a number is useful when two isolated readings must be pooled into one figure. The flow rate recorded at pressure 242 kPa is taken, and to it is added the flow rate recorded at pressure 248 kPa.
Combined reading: 713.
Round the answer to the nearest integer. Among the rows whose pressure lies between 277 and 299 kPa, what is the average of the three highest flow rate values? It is 416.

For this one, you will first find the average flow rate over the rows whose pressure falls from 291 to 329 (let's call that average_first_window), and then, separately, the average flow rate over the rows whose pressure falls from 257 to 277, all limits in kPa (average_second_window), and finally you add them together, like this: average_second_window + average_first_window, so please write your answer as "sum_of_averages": 833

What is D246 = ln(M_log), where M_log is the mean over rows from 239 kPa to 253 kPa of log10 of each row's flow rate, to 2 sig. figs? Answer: 0.94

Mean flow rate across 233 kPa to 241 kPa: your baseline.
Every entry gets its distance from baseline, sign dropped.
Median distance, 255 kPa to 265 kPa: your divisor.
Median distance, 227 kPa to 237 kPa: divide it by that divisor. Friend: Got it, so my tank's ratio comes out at 0.8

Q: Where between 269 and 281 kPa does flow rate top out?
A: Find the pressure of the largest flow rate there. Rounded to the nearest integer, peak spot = 274 kPa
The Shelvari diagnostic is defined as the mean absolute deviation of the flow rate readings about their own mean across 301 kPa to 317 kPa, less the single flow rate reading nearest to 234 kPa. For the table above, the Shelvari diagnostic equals -330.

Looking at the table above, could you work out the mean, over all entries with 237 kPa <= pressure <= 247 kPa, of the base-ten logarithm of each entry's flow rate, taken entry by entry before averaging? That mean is 2.56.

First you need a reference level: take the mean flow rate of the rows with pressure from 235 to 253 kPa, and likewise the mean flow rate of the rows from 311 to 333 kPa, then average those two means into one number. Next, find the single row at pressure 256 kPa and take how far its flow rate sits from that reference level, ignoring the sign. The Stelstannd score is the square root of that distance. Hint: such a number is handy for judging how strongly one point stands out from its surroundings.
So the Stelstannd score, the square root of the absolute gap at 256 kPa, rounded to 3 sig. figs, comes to 10.0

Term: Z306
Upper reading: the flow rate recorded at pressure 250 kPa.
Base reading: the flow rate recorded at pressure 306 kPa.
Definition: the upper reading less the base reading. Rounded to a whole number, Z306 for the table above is -37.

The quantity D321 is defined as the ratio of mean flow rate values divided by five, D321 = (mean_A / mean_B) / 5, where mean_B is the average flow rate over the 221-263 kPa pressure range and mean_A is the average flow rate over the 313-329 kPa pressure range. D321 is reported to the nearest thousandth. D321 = 0.300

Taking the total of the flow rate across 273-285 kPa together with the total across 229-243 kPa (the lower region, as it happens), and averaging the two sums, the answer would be 2357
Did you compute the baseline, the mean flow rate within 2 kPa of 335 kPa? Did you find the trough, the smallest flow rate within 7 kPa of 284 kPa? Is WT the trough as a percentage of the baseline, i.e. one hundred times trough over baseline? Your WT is 66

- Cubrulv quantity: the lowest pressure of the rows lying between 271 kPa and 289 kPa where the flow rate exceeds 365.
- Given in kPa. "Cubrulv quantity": 274 kPa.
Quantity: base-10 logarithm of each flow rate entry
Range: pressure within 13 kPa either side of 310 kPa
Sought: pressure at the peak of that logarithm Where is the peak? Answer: 322 kPa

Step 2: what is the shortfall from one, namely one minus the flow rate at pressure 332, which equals -582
